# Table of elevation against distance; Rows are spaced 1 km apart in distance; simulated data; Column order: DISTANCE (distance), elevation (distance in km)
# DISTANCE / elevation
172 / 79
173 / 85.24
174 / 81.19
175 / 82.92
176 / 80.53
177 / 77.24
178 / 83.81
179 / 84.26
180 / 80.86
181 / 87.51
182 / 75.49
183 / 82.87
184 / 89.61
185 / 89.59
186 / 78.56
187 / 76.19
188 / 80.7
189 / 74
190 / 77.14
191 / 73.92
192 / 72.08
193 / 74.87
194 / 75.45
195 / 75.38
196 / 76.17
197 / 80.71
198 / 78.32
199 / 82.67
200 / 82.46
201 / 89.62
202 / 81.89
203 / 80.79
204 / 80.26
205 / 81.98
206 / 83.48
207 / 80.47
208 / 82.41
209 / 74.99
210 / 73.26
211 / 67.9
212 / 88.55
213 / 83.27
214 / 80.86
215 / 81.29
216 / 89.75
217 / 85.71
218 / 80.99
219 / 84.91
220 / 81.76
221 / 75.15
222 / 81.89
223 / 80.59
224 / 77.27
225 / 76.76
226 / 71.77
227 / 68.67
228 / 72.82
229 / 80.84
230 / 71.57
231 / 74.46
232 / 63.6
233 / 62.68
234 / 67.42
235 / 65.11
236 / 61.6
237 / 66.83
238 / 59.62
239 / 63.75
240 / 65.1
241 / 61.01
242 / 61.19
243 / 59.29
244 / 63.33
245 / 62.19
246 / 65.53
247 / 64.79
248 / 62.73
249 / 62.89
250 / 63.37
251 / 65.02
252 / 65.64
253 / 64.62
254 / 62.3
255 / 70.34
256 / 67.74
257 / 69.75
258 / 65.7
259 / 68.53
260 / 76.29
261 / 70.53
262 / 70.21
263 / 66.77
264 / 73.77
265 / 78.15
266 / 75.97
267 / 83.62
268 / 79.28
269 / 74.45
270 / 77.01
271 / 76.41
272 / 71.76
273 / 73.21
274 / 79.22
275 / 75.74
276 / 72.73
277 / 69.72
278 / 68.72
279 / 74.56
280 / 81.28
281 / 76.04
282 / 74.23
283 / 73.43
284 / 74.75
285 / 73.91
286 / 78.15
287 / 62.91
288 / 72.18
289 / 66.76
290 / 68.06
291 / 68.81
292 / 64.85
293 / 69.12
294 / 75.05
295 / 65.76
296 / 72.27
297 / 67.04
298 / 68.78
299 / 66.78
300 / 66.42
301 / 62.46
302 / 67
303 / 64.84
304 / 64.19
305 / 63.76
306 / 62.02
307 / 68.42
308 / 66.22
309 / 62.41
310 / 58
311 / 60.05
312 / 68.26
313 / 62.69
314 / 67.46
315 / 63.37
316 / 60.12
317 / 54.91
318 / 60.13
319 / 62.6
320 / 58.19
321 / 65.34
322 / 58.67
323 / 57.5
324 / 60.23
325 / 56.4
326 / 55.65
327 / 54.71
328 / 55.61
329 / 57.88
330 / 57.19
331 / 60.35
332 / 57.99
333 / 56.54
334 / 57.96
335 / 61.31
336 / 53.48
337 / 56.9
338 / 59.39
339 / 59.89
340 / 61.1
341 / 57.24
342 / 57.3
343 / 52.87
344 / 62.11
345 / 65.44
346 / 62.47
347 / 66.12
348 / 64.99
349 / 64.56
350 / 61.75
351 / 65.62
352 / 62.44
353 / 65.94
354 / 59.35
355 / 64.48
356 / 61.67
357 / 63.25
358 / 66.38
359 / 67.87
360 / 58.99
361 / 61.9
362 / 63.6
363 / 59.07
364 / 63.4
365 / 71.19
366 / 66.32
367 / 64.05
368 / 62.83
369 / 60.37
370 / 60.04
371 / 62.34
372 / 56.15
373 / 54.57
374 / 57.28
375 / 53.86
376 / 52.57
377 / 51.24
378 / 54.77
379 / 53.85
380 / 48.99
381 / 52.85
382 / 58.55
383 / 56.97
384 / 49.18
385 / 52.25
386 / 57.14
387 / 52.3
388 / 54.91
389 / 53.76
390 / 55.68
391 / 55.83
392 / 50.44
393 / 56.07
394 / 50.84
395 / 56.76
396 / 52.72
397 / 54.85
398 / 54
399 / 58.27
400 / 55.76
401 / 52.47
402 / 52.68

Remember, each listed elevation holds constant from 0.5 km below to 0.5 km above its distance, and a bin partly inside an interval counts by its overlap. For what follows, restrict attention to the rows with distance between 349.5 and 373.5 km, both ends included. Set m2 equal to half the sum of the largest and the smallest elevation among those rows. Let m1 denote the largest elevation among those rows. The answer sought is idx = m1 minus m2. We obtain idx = 8.3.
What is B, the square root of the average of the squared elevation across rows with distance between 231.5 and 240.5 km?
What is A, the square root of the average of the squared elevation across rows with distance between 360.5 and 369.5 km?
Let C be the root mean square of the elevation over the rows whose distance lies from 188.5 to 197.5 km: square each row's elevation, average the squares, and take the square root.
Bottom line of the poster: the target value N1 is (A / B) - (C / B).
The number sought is -0.185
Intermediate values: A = 63.7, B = 64.0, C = 76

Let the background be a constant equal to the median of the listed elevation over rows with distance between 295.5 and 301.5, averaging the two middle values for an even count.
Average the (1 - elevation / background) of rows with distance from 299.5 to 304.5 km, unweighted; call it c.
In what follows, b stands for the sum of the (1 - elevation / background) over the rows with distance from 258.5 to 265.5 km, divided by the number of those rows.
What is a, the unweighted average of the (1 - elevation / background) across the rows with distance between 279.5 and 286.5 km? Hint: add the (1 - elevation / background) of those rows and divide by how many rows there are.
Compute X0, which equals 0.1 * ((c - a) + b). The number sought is 0.009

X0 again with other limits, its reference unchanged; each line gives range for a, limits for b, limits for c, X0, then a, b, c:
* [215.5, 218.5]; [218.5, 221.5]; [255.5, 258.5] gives 0.006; -0.278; -0.20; -0.01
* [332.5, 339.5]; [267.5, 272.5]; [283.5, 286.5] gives -0.040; 0.134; -0.13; -0.13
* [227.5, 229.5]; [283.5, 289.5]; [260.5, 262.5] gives 0.003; -0.148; -0.07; -0.05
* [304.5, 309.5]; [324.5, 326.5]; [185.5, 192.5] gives -0.001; 0.035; 0.16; -0.14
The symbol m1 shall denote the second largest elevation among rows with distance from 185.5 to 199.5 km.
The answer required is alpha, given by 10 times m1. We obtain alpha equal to 807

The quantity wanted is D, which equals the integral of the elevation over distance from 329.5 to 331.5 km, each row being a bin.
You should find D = 118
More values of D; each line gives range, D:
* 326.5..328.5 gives 110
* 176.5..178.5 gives 161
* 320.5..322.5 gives 124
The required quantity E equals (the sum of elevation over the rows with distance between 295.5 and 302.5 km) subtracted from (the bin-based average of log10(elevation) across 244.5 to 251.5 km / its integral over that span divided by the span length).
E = -469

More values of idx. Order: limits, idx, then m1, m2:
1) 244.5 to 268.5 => 10.7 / 83.62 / 73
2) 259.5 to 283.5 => 8.4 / 83.62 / 75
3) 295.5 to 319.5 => 8.7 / 72.27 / 64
